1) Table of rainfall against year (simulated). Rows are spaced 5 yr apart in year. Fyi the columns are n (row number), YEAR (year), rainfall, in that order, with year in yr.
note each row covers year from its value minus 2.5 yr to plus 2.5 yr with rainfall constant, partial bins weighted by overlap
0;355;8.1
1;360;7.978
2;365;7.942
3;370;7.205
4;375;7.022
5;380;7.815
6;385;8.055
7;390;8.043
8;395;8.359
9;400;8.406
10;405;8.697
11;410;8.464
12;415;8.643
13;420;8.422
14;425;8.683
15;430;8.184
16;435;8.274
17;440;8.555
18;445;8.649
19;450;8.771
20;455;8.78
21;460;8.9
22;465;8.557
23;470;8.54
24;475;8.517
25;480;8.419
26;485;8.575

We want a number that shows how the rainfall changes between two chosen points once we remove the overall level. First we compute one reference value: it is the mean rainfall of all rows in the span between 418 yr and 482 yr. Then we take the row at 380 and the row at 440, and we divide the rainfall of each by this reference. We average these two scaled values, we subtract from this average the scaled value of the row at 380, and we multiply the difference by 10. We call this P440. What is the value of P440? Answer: 0.43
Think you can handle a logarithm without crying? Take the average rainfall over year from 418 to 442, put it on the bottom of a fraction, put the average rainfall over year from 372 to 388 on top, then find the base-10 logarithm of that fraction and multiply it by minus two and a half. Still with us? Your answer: 0.11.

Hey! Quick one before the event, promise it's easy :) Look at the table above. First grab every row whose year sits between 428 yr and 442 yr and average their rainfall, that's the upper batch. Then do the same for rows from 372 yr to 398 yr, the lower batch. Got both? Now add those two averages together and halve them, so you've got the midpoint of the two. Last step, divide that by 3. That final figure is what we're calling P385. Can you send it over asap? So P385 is 2.70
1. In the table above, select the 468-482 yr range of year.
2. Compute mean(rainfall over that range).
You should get 8.49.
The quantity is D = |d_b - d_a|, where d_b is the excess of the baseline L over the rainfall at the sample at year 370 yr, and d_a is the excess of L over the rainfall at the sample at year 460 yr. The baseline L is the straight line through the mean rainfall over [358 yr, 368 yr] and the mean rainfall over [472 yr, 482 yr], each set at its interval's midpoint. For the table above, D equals 1.3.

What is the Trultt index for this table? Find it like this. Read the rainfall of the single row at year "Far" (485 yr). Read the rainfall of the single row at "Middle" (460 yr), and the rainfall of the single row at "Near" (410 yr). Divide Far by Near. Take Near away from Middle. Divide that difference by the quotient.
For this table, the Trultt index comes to 0.43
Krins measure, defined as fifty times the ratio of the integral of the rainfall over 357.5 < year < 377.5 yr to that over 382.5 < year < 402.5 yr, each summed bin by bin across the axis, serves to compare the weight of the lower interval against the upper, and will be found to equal 46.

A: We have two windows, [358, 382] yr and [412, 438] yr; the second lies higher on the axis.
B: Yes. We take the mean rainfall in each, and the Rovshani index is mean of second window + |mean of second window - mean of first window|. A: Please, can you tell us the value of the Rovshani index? 9.3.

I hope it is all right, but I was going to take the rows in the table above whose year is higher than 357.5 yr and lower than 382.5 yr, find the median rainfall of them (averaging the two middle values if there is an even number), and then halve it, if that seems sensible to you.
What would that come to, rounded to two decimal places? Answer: 3.91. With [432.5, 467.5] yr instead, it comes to 4.32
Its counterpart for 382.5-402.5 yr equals 4.10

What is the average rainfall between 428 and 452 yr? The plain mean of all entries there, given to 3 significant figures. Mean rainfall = 8.49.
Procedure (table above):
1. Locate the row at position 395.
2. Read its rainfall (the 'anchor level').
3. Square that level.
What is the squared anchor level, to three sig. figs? 69.9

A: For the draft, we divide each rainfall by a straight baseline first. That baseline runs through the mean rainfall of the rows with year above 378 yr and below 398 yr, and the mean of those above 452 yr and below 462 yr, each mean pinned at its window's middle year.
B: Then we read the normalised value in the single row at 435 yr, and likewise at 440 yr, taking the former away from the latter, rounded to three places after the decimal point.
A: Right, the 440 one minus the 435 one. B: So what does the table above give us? 0.026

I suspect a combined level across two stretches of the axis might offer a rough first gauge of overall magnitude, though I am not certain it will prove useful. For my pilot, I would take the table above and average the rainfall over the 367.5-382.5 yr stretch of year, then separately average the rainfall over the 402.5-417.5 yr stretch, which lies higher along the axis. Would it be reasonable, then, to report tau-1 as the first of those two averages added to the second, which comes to 15.9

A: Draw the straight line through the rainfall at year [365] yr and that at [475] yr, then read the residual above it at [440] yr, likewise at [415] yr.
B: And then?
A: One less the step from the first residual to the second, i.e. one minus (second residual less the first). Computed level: 0.78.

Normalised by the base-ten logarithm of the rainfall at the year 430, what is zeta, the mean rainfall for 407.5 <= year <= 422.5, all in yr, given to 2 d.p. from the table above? 9.32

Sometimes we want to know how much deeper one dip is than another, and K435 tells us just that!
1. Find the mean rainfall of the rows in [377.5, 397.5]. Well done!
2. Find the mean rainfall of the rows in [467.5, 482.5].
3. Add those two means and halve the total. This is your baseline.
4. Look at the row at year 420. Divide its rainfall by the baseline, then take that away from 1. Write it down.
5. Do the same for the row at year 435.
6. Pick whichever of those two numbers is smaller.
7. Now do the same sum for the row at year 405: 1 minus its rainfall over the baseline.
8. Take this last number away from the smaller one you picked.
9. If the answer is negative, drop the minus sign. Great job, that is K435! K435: 0.033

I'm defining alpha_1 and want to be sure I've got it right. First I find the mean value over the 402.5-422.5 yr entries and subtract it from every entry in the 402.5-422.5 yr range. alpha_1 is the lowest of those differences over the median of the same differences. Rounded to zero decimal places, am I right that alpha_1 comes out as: 45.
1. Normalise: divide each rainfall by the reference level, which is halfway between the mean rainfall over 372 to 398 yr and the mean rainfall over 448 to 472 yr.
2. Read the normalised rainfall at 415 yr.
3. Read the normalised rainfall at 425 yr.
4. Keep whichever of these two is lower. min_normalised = 1.04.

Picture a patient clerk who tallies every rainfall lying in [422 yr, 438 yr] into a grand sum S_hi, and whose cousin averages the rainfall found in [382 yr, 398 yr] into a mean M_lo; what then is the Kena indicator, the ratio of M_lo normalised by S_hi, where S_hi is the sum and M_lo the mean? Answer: 0.324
